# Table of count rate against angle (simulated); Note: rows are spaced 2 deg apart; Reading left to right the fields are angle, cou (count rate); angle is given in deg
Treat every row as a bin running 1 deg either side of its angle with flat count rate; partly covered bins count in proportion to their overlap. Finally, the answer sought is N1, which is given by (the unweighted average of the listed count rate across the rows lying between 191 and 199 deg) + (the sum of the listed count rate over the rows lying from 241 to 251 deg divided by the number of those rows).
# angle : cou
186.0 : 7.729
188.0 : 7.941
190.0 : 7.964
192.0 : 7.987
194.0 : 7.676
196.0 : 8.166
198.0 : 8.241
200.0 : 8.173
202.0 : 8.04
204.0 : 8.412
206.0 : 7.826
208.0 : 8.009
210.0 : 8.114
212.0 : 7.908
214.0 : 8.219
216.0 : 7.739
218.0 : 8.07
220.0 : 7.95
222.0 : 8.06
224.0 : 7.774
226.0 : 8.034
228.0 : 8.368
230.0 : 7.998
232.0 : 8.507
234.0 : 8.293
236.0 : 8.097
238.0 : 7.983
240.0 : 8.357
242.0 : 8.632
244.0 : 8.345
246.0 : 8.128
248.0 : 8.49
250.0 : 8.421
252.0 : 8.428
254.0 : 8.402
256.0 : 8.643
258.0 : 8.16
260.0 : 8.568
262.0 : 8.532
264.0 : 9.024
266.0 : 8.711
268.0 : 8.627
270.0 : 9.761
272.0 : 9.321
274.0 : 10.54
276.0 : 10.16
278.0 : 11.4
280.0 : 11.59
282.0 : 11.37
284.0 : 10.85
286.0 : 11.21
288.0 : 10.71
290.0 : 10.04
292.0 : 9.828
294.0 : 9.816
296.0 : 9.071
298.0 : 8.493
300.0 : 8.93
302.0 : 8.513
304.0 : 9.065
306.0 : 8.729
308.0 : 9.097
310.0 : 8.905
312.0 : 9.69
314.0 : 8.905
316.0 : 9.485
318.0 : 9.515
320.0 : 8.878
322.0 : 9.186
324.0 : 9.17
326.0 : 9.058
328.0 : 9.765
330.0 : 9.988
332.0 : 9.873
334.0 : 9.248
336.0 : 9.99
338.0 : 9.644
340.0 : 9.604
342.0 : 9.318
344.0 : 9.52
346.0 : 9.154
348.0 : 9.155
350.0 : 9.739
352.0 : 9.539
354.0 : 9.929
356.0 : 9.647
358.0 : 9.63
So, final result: 16.4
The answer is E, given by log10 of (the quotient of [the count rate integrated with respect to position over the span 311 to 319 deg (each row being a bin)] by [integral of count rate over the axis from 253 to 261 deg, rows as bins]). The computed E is 0.05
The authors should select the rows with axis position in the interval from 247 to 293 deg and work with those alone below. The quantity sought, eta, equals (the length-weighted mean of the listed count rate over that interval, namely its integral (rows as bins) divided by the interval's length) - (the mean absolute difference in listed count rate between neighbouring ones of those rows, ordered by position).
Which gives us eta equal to 9.2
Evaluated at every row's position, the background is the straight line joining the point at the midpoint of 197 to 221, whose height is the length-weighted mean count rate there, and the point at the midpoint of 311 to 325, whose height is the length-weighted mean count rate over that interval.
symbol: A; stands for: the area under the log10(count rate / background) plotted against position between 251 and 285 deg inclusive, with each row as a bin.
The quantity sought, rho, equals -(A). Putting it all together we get -1.2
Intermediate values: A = 1.2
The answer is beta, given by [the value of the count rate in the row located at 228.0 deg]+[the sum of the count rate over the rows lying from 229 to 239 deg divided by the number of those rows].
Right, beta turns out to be 16.5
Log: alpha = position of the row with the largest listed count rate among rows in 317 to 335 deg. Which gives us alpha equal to 330.0 deg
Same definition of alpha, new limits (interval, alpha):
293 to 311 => 294.0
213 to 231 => 228.0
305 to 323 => 312.0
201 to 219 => 204.0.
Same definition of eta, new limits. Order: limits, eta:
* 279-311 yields 9.4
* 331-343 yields 9.2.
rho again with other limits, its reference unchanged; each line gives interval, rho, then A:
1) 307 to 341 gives -0.1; 0.1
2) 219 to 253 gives 0.2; -0.2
